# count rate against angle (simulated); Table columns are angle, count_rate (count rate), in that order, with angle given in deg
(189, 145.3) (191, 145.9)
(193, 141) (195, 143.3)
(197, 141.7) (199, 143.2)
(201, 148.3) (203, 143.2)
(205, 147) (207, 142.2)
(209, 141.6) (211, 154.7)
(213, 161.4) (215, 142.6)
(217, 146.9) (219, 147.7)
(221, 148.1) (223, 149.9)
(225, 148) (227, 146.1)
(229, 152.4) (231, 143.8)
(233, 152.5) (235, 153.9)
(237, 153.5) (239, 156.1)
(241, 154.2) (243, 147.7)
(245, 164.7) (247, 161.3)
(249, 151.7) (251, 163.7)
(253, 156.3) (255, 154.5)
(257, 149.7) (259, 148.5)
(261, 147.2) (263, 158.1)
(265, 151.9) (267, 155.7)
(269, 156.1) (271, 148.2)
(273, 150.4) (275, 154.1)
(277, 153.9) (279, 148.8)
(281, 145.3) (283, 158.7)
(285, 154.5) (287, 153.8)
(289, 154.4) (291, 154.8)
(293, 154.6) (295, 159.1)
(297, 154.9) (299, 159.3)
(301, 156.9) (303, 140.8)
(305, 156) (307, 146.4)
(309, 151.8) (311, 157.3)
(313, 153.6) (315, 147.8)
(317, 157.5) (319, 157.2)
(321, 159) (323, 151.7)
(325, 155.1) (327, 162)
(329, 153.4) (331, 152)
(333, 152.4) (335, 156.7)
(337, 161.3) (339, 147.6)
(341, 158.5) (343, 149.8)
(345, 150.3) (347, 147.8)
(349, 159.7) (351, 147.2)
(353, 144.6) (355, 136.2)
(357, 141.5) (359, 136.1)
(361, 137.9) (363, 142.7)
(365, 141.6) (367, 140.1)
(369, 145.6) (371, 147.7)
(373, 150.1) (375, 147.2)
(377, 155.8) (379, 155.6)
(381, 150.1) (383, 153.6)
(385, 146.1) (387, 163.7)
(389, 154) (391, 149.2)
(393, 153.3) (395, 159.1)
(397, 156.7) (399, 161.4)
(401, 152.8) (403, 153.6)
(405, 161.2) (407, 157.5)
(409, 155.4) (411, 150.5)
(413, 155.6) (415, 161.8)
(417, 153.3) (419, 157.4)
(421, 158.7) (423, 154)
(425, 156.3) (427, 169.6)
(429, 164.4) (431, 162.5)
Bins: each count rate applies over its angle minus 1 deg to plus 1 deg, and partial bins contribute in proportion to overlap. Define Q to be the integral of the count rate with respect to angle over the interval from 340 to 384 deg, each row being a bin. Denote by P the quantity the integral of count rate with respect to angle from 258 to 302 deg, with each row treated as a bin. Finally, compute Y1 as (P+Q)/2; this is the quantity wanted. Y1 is 6619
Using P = 6758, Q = 6479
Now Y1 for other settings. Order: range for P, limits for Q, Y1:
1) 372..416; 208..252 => 6747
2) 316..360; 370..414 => 6728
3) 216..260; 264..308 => 6720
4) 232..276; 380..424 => 6809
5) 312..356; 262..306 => 6742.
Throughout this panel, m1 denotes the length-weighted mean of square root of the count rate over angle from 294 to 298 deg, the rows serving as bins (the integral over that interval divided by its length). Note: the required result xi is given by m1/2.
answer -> 6.26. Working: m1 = 12.5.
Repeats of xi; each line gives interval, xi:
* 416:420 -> 6.23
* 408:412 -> 6.18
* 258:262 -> 6.08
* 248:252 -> 6.28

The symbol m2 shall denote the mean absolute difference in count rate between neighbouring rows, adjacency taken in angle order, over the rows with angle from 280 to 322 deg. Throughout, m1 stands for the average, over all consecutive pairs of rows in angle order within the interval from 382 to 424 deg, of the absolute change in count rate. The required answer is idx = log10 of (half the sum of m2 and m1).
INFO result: 0.745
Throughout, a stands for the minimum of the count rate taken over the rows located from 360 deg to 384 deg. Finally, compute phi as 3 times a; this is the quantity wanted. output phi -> 414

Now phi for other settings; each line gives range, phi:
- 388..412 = 448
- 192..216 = 423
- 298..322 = 422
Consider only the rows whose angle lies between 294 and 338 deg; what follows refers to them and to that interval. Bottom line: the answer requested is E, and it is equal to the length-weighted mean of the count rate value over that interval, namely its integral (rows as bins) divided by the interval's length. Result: 155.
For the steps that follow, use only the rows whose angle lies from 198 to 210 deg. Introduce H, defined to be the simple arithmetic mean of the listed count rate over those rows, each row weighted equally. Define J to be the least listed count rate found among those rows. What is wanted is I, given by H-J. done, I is 3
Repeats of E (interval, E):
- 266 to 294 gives 153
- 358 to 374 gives 143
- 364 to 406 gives 152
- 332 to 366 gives 148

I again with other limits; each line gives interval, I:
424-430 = 7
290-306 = 14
